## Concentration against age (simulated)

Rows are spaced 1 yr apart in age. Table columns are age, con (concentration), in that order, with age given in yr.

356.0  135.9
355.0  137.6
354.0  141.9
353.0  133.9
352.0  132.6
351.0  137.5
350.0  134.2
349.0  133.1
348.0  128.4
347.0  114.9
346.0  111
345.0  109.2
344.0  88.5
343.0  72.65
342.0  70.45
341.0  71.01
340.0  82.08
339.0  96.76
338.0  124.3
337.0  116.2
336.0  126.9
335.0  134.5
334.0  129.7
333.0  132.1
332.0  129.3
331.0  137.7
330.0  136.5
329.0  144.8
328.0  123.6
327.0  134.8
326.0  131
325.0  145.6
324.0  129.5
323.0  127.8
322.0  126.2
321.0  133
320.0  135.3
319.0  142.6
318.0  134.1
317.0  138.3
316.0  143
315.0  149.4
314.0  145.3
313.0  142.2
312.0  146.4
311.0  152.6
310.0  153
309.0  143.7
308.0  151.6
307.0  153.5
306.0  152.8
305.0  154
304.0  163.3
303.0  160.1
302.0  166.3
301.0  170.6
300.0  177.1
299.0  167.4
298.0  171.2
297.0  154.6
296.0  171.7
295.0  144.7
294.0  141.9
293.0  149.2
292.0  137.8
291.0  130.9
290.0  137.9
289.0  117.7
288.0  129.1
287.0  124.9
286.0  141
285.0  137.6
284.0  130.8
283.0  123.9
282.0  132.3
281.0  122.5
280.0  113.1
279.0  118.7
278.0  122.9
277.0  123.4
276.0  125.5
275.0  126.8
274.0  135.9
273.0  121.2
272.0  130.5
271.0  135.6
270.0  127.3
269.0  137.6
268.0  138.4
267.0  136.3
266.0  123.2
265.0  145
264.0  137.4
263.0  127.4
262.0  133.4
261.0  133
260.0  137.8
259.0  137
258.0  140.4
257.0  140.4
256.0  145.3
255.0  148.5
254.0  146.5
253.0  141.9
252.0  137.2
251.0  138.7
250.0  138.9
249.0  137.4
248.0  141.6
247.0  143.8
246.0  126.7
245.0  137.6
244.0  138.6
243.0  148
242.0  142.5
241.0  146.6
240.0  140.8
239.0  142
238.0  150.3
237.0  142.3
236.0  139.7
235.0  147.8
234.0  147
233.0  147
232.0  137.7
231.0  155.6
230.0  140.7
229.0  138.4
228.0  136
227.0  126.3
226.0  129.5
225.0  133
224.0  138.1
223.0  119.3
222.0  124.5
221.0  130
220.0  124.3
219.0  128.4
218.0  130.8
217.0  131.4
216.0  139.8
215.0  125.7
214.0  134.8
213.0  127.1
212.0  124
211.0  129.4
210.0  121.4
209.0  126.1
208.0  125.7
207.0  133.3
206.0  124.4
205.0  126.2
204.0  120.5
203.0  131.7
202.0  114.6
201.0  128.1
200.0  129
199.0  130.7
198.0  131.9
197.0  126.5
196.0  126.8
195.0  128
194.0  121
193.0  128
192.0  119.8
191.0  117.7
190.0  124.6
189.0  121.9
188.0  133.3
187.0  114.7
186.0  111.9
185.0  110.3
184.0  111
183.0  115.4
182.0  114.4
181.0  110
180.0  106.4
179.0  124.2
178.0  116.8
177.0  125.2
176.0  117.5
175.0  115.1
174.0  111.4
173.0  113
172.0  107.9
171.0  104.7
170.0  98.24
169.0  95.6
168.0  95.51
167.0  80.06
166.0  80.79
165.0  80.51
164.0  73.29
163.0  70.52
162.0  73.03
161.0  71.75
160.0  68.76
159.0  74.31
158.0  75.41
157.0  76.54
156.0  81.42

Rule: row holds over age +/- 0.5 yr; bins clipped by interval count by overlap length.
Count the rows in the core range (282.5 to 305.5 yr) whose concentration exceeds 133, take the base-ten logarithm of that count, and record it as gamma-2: 1.2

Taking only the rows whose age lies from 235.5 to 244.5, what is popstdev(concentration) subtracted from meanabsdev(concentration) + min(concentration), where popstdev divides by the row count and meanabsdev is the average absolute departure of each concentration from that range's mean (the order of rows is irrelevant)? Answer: 138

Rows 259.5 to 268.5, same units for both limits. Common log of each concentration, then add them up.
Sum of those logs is 19.2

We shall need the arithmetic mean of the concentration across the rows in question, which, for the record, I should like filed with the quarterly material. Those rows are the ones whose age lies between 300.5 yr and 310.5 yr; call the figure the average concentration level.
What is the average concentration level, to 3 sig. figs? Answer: 157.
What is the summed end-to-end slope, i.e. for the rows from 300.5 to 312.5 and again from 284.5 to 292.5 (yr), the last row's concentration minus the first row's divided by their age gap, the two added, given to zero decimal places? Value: -2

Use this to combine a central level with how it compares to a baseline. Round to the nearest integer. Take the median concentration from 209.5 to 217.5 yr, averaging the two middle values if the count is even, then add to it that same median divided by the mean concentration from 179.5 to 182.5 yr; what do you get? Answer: 129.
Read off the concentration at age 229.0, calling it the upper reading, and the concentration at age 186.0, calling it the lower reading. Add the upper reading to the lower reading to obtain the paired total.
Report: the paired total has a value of 250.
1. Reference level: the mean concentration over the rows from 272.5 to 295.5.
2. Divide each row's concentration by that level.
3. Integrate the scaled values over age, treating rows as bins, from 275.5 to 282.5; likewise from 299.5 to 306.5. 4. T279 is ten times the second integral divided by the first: 13.3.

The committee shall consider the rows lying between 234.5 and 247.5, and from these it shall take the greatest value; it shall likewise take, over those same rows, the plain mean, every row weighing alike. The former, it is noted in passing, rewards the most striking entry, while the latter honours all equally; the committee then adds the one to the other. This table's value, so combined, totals 292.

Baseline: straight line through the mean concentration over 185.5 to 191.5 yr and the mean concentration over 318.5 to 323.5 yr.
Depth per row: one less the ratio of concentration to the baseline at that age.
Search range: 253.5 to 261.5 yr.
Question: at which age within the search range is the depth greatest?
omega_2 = 261.0 yr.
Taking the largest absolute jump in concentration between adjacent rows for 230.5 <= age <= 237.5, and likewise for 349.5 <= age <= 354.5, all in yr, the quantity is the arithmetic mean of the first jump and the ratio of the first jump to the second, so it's 10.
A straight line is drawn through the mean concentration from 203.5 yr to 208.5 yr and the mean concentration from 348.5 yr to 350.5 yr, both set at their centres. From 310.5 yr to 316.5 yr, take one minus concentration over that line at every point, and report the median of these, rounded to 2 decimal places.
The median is -0.11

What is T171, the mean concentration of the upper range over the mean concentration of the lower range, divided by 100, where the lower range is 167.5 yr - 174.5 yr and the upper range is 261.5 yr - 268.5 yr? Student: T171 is 0.013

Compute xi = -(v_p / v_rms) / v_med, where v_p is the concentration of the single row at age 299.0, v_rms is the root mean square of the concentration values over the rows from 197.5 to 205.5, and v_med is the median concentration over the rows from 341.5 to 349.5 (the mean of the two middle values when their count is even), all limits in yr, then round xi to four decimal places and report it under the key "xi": -0.0120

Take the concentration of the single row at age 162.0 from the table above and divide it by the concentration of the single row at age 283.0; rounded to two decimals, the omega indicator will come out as 0.59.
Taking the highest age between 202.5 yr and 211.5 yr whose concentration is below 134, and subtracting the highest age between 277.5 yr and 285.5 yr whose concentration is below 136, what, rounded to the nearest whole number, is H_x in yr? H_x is -73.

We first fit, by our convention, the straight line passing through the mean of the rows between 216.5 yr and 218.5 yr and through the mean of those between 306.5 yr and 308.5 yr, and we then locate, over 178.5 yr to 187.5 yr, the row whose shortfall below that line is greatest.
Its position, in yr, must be 180.0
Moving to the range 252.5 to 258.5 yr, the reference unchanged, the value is 258.0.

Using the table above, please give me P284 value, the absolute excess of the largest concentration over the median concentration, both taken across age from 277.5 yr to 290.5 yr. 16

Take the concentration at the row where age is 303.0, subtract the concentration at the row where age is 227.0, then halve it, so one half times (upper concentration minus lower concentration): 17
